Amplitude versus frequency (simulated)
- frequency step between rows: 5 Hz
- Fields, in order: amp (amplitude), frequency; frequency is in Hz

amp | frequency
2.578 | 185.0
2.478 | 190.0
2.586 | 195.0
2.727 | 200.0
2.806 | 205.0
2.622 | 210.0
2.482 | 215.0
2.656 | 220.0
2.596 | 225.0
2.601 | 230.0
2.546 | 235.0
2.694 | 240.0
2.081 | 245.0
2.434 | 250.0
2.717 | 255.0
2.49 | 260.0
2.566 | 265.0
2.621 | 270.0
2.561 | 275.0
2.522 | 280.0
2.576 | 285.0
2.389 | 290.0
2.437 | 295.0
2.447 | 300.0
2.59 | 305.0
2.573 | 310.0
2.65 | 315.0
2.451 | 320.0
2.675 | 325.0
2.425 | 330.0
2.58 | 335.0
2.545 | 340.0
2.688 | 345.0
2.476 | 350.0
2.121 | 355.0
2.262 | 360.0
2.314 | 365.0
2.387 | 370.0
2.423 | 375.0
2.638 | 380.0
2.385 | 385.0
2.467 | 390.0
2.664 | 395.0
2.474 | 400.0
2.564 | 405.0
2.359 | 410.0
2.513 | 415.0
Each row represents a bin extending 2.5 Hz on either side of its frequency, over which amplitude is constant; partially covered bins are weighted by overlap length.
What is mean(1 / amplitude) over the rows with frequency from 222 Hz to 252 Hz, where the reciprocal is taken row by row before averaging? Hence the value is 0.404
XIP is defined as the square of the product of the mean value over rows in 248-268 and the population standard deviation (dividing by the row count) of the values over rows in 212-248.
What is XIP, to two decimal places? 0.24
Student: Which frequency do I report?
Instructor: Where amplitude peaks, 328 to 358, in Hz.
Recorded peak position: 345.0 Hz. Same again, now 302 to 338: 325.0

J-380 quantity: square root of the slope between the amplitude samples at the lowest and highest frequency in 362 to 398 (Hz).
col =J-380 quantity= 0.11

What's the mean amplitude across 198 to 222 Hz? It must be 2.66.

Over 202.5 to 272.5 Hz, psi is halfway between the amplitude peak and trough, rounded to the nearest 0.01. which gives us 2.44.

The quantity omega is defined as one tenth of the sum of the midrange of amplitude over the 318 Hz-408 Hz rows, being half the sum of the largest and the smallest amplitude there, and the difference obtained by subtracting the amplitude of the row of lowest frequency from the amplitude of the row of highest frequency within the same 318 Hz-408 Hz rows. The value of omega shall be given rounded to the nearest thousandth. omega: 0.252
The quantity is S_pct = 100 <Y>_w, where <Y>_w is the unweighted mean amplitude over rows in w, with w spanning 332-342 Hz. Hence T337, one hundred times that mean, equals 256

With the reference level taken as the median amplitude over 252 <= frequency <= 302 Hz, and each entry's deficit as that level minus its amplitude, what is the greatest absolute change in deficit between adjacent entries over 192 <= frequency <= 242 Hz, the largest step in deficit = 0.18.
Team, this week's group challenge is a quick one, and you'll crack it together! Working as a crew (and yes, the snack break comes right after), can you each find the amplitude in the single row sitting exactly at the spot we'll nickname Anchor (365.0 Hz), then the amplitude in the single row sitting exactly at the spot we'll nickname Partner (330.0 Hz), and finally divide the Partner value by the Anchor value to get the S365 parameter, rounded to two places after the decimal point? 1.05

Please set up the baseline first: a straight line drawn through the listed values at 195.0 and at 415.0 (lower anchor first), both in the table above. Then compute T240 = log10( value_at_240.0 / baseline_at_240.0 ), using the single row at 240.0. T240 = 0.020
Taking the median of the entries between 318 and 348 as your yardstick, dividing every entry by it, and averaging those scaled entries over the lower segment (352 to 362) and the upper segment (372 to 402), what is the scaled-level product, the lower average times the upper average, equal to 0.84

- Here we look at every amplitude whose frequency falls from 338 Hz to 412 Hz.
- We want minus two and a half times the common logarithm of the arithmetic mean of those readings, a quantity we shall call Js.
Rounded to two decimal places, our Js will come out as -0.97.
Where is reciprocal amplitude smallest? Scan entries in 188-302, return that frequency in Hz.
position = 205.0 Hz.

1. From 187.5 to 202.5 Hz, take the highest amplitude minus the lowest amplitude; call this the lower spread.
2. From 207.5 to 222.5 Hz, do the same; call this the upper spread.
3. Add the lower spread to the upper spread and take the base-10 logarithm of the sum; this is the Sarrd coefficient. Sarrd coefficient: -0.37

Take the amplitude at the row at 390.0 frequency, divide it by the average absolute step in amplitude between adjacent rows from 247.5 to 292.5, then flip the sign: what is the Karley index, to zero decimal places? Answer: -20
